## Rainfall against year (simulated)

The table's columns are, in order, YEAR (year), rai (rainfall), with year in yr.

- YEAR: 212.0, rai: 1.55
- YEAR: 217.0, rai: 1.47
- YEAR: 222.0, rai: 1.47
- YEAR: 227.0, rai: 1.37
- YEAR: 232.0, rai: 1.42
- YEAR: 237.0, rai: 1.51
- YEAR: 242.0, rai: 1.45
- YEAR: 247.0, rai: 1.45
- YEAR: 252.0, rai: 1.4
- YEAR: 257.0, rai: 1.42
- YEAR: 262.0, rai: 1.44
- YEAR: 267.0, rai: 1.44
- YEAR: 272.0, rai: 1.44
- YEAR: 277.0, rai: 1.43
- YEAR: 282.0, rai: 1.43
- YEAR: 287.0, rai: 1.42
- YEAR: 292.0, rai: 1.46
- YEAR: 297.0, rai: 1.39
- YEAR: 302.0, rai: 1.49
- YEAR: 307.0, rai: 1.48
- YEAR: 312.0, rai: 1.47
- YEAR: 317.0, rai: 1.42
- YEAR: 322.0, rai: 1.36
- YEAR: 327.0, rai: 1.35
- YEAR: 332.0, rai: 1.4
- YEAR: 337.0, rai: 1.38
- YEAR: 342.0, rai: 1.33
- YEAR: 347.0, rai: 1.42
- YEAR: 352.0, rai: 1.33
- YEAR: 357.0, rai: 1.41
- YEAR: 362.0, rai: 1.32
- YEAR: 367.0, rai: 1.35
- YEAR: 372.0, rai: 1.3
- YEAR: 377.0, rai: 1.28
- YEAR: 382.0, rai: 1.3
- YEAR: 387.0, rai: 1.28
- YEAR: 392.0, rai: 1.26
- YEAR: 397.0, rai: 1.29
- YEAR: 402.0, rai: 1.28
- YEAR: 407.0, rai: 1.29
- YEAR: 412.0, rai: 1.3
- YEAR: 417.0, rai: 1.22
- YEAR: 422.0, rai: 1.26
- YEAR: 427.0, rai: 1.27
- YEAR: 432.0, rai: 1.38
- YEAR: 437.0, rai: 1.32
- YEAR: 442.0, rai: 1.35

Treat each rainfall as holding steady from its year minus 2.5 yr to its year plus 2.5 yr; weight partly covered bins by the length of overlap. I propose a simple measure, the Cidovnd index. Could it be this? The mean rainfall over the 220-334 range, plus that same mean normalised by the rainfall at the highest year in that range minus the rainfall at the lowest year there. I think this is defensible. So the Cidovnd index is -19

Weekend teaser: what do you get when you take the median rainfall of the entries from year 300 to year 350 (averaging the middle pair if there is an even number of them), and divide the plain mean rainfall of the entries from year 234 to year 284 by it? 1.02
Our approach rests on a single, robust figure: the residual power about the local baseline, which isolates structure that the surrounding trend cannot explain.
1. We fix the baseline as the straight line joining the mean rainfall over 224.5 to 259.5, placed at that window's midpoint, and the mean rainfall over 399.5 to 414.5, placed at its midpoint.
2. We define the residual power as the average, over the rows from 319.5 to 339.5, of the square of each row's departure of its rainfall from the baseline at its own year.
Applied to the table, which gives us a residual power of 0.0008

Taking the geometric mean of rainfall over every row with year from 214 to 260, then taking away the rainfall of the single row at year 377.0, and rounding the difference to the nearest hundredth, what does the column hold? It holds 0.16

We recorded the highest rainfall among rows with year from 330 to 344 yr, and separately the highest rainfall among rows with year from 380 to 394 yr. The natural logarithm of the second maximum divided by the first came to -0.07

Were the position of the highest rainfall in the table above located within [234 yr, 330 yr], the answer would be 237.0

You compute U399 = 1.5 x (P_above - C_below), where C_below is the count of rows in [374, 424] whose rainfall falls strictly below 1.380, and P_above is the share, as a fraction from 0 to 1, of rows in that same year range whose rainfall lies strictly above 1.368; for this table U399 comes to -15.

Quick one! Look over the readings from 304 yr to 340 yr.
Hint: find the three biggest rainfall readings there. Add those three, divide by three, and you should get 1.46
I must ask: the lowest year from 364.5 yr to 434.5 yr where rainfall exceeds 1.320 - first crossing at 367.0 yr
